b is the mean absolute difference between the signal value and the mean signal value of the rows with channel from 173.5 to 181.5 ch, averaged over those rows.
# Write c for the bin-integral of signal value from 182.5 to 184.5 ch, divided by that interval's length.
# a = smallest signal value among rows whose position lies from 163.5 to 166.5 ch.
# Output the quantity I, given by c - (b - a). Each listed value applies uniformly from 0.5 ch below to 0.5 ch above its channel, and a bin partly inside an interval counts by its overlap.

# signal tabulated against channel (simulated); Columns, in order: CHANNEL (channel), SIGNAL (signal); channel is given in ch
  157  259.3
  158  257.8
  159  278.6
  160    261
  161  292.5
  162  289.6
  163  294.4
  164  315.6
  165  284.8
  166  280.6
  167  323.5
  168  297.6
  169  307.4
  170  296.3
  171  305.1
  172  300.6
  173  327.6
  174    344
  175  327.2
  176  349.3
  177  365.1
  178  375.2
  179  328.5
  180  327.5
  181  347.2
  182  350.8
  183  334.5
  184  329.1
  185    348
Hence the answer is 599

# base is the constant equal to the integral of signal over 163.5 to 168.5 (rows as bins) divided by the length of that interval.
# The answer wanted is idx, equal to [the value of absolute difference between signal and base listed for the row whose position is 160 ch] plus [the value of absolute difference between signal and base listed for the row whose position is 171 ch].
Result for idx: 44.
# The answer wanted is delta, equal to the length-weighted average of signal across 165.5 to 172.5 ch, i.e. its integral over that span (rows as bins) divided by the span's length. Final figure 302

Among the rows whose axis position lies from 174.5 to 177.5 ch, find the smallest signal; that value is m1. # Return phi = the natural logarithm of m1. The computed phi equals 5.79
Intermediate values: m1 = 327.2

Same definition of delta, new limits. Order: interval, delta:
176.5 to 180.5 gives 349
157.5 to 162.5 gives 276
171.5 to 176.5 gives 330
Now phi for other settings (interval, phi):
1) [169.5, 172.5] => 5.69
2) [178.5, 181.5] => 5.79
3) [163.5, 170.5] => 5.64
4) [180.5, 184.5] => 5.80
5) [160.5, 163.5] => 5.67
